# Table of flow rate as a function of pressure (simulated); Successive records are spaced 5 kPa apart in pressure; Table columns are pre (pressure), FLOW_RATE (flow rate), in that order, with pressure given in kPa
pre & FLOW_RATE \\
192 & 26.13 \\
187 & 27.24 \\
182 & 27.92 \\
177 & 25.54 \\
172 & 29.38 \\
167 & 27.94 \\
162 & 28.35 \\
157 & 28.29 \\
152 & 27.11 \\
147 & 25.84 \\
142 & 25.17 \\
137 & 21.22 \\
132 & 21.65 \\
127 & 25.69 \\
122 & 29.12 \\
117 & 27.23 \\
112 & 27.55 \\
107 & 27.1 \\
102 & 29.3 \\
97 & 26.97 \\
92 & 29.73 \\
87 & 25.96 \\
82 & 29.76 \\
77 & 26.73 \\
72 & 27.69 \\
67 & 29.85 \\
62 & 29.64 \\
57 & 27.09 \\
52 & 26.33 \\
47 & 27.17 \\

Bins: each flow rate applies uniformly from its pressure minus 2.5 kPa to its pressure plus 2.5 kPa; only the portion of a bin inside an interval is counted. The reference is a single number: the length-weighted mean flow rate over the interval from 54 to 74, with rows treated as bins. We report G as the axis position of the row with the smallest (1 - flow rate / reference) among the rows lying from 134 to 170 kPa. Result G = 162 kPa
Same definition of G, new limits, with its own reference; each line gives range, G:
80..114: 82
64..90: 67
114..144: 122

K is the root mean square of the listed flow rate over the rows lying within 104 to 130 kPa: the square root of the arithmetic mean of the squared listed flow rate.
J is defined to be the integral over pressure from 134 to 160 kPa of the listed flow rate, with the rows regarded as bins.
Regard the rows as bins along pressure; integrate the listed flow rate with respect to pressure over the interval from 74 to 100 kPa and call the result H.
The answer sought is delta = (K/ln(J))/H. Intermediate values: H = 724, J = 663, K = 27.4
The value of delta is 0.0058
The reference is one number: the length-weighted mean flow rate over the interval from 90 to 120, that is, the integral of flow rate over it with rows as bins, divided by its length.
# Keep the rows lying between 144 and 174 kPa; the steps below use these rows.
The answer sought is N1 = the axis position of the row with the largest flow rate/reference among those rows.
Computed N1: 172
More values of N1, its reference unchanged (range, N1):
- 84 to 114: 92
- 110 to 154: 122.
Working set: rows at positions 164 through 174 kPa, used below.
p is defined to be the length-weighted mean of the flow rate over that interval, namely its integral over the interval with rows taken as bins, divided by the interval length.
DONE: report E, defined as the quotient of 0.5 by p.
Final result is 0.0175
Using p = 28.6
